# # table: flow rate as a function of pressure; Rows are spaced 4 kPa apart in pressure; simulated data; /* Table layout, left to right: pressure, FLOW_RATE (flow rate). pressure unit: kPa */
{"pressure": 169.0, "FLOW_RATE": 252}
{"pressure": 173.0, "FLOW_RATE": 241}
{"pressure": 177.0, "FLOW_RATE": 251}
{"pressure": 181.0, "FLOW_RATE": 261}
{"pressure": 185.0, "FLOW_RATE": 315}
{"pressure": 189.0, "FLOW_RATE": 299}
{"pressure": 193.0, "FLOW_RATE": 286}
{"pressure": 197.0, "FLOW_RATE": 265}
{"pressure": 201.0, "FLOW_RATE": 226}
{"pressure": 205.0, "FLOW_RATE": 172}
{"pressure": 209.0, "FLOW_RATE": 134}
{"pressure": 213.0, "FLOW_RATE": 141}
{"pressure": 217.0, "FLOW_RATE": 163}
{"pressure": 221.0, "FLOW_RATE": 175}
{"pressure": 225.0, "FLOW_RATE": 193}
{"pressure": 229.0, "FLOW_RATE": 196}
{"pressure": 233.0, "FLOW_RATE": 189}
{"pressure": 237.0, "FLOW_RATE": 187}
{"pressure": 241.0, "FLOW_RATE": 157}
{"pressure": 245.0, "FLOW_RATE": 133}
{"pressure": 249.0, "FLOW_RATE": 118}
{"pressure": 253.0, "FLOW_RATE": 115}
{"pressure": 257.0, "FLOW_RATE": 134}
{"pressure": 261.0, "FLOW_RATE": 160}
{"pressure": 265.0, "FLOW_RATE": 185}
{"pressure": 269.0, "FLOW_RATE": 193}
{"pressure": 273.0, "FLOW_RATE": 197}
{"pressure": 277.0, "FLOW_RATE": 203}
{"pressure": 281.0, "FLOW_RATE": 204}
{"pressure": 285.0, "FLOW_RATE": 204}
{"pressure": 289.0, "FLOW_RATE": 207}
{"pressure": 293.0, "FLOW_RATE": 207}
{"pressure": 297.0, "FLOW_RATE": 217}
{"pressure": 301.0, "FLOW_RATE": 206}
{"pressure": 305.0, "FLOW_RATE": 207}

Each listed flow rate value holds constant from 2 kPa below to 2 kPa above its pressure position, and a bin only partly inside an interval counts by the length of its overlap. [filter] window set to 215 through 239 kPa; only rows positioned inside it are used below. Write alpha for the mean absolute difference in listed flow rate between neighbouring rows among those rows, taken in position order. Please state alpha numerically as 8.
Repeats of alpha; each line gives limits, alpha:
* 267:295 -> 2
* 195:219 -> 32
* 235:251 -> 23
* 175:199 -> 23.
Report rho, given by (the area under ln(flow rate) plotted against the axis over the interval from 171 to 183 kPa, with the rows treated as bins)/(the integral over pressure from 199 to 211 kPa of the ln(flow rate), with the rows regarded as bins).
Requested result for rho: 1.07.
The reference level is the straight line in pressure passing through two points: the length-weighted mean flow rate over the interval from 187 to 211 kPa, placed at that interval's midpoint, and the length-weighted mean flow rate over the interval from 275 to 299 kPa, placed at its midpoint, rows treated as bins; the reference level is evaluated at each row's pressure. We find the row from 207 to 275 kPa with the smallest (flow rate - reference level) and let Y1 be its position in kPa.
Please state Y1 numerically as 253.0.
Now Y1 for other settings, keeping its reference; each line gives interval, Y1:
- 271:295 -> 273.0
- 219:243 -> 241.0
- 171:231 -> 209.0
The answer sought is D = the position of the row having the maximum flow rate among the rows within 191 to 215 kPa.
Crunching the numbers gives 193.0 kPa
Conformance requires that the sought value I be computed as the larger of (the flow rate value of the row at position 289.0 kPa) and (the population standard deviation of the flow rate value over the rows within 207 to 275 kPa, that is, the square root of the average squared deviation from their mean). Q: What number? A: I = 207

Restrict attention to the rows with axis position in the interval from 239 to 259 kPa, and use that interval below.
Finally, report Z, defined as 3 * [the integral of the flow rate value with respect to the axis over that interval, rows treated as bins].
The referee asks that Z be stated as 7884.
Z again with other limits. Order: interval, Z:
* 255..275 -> 10428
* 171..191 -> 16404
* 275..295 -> 12300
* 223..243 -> 11064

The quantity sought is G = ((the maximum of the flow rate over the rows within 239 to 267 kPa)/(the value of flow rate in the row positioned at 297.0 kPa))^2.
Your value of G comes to 0.73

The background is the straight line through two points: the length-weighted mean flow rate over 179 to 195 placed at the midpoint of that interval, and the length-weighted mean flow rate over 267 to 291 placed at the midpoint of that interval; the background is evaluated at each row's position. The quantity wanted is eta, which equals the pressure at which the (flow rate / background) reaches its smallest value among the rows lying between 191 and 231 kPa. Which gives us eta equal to 209.0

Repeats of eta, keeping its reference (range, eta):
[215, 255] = 253.0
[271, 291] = 273.0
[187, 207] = 205.0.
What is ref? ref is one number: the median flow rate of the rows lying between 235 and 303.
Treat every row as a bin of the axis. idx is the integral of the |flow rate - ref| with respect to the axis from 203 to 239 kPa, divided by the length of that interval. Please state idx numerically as 21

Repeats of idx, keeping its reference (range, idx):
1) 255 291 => 17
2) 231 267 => 40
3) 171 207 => 69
